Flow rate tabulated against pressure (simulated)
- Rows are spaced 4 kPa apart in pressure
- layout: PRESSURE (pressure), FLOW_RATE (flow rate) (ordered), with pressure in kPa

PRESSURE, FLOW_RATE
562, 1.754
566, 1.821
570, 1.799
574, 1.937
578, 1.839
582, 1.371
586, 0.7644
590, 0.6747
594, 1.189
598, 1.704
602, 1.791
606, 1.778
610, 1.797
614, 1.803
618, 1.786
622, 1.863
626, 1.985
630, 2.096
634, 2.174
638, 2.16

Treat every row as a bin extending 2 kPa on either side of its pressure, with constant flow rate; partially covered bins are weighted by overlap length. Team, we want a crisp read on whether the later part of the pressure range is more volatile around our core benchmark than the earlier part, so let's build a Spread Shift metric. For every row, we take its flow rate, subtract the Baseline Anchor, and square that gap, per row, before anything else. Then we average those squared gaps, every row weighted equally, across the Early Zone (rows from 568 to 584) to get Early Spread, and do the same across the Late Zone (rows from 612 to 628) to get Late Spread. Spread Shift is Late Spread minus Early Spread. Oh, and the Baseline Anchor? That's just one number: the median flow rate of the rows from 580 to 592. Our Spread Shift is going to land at 0.21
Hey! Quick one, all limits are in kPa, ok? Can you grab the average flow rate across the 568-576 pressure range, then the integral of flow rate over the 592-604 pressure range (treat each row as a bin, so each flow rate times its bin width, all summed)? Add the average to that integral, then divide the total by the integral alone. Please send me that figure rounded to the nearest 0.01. 1.10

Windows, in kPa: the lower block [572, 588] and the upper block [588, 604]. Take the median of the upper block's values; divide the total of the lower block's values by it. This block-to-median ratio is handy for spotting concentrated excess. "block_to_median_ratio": 4.09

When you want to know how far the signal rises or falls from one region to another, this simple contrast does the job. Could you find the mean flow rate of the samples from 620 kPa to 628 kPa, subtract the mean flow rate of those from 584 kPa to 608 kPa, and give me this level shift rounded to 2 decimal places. 0.61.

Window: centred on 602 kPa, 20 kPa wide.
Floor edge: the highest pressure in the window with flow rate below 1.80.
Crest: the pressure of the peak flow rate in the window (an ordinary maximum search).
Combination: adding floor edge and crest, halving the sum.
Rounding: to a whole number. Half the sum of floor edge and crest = 610 kPa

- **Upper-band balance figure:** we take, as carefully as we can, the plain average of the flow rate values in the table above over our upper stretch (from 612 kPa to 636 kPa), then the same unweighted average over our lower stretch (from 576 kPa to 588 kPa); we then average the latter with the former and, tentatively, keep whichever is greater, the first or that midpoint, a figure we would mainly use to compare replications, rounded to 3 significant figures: 1.95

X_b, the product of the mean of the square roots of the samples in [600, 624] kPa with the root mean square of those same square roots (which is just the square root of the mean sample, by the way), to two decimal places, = 1.80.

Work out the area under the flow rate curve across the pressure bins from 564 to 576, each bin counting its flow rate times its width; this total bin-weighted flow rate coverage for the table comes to 22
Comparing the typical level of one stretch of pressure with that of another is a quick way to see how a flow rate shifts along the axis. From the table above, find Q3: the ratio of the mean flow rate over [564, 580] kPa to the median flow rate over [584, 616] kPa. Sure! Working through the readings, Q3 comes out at 1.06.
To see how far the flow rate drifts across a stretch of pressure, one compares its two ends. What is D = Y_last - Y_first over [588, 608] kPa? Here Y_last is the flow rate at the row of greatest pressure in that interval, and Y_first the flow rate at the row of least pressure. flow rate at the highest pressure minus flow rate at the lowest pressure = 1.1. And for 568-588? -1.0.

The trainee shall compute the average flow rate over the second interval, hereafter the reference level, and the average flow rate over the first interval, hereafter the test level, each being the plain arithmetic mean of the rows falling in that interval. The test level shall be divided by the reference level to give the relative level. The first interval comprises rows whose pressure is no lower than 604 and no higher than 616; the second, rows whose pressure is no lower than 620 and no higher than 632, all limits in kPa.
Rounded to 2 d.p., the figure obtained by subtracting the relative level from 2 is 1.10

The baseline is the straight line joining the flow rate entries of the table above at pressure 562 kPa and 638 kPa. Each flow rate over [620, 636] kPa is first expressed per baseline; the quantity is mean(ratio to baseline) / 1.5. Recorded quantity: 0.64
